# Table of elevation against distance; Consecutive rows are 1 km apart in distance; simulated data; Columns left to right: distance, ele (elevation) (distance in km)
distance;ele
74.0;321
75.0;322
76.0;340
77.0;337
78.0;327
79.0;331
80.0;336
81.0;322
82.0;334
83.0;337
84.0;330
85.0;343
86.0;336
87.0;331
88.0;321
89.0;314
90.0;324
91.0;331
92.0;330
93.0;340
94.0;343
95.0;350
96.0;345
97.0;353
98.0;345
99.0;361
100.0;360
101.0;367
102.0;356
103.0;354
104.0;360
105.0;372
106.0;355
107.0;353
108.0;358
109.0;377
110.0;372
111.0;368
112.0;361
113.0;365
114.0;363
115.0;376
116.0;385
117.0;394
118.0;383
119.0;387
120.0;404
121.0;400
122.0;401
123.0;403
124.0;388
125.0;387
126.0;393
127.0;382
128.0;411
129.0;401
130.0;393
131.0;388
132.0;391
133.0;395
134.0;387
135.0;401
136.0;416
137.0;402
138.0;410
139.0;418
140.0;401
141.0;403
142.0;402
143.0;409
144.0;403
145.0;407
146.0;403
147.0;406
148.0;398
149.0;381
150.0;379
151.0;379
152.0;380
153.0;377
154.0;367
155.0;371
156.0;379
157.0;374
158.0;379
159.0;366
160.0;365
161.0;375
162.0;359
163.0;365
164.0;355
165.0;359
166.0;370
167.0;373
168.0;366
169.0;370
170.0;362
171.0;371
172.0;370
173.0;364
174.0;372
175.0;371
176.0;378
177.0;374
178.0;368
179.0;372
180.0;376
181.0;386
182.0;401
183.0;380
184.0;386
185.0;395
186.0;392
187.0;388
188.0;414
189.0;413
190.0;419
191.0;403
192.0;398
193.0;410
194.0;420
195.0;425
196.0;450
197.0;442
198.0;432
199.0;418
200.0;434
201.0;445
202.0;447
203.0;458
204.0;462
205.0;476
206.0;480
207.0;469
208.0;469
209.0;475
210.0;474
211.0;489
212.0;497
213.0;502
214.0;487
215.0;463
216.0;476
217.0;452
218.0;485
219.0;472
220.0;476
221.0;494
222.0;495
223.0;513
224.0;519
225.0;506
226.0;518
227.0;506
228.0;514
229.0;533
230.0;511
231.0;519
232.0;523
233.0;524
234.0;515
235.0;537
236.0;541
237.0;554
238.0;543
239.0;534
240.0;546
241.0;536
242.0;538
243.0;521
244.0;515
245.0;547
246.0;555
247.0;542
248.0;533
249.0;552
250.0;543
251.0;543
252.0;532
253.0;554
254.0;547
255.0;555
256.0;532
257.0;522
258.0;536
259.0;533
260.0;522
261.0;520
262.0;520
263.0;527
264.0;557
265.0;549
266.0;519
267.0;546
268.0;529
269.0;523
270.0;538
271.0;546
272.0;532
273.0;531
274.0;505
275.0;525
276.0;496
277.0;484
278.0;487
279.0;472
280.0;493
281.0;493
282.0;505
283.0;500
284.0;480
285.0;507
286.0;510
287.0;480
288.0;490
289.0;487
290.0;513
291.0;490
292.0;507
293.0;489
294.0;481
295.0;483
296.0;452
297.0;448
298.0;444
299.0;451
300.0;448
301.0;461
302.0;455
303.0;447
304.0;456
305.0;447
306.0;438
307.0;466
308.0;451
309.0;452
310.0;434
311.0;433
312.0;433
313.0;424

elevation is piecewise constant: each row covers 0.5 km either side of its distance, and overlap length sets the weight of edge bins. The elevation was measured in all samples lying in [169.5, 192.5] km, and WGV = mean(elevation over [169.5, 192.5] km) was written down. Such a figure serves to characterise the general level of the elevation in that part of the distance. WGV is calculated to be 385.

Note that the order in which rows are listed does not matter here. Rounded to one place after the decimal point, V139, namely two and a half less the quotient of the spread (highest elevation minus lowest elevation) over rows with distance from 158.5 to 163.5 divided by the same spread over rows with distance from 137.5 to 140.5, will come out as 1.6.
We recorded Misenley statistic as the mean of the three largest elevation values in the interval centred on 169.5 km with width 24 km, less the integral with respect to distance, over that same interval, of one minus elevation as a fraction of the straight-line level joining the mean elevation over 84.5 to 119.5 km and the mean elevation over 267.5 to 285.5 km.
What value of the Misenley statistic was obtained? 378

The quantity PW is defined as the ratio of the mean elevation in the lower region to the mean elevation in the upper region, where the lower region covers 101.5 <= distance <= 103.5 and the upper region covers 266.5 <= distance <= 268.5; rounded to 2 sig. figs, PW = 0.66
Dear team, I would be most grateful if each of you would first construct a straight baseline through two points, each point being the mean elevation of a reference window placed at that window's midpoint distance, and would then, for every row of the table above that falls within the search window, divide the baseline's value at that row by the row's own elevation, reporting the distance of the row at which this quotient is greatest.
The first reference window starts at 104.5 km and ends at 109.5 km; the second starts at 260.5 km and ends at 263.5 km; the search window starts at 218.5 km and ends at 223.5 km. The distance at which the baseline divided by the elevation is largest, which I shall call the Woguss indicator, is 219.0 km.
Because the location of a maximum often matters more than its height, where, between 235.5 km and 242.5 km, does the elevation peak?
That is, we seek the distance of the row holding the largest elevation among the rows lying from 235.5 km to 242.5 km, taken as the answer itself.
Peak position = 237.0 km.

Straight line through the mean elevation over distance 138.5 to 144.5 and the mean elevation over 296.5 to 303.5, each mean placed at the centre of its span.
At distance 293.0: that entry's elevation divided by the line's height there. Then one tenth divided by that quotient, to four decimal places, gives 0.0917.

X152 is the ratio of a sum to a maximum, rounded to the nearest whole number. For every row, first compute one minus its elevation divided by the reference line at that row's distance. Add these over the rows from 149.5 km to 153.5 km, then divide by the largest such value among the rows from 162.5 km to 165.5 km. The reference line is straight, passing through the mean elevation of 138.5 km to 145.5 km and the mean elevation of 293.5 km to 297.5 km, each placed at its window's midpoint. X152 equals 2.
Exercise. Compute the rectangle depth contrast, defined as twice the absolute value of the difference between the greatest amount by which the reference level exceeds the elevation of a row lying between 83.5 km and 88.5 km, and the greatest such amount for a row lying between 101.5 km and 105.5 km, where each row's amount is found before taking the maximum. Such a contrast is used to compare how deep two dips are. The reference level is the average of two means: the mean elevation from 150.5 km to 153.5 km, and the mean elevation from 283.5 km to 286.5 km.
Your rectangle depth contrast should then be 66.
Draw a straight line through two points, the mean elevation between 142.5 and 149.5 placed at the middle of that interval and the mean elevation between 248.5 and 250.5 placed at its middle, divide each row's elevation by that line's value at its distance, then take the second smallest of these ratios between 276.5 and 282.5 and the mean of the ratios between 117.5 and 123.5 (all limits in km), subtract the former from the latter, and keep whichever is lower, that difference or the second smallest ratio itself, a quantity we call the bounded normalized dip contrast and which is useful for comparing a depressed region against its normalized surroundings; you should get 0.26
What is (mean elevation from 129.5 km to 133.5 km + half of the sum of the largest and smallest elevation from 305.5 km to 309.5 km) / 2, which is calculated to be 422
